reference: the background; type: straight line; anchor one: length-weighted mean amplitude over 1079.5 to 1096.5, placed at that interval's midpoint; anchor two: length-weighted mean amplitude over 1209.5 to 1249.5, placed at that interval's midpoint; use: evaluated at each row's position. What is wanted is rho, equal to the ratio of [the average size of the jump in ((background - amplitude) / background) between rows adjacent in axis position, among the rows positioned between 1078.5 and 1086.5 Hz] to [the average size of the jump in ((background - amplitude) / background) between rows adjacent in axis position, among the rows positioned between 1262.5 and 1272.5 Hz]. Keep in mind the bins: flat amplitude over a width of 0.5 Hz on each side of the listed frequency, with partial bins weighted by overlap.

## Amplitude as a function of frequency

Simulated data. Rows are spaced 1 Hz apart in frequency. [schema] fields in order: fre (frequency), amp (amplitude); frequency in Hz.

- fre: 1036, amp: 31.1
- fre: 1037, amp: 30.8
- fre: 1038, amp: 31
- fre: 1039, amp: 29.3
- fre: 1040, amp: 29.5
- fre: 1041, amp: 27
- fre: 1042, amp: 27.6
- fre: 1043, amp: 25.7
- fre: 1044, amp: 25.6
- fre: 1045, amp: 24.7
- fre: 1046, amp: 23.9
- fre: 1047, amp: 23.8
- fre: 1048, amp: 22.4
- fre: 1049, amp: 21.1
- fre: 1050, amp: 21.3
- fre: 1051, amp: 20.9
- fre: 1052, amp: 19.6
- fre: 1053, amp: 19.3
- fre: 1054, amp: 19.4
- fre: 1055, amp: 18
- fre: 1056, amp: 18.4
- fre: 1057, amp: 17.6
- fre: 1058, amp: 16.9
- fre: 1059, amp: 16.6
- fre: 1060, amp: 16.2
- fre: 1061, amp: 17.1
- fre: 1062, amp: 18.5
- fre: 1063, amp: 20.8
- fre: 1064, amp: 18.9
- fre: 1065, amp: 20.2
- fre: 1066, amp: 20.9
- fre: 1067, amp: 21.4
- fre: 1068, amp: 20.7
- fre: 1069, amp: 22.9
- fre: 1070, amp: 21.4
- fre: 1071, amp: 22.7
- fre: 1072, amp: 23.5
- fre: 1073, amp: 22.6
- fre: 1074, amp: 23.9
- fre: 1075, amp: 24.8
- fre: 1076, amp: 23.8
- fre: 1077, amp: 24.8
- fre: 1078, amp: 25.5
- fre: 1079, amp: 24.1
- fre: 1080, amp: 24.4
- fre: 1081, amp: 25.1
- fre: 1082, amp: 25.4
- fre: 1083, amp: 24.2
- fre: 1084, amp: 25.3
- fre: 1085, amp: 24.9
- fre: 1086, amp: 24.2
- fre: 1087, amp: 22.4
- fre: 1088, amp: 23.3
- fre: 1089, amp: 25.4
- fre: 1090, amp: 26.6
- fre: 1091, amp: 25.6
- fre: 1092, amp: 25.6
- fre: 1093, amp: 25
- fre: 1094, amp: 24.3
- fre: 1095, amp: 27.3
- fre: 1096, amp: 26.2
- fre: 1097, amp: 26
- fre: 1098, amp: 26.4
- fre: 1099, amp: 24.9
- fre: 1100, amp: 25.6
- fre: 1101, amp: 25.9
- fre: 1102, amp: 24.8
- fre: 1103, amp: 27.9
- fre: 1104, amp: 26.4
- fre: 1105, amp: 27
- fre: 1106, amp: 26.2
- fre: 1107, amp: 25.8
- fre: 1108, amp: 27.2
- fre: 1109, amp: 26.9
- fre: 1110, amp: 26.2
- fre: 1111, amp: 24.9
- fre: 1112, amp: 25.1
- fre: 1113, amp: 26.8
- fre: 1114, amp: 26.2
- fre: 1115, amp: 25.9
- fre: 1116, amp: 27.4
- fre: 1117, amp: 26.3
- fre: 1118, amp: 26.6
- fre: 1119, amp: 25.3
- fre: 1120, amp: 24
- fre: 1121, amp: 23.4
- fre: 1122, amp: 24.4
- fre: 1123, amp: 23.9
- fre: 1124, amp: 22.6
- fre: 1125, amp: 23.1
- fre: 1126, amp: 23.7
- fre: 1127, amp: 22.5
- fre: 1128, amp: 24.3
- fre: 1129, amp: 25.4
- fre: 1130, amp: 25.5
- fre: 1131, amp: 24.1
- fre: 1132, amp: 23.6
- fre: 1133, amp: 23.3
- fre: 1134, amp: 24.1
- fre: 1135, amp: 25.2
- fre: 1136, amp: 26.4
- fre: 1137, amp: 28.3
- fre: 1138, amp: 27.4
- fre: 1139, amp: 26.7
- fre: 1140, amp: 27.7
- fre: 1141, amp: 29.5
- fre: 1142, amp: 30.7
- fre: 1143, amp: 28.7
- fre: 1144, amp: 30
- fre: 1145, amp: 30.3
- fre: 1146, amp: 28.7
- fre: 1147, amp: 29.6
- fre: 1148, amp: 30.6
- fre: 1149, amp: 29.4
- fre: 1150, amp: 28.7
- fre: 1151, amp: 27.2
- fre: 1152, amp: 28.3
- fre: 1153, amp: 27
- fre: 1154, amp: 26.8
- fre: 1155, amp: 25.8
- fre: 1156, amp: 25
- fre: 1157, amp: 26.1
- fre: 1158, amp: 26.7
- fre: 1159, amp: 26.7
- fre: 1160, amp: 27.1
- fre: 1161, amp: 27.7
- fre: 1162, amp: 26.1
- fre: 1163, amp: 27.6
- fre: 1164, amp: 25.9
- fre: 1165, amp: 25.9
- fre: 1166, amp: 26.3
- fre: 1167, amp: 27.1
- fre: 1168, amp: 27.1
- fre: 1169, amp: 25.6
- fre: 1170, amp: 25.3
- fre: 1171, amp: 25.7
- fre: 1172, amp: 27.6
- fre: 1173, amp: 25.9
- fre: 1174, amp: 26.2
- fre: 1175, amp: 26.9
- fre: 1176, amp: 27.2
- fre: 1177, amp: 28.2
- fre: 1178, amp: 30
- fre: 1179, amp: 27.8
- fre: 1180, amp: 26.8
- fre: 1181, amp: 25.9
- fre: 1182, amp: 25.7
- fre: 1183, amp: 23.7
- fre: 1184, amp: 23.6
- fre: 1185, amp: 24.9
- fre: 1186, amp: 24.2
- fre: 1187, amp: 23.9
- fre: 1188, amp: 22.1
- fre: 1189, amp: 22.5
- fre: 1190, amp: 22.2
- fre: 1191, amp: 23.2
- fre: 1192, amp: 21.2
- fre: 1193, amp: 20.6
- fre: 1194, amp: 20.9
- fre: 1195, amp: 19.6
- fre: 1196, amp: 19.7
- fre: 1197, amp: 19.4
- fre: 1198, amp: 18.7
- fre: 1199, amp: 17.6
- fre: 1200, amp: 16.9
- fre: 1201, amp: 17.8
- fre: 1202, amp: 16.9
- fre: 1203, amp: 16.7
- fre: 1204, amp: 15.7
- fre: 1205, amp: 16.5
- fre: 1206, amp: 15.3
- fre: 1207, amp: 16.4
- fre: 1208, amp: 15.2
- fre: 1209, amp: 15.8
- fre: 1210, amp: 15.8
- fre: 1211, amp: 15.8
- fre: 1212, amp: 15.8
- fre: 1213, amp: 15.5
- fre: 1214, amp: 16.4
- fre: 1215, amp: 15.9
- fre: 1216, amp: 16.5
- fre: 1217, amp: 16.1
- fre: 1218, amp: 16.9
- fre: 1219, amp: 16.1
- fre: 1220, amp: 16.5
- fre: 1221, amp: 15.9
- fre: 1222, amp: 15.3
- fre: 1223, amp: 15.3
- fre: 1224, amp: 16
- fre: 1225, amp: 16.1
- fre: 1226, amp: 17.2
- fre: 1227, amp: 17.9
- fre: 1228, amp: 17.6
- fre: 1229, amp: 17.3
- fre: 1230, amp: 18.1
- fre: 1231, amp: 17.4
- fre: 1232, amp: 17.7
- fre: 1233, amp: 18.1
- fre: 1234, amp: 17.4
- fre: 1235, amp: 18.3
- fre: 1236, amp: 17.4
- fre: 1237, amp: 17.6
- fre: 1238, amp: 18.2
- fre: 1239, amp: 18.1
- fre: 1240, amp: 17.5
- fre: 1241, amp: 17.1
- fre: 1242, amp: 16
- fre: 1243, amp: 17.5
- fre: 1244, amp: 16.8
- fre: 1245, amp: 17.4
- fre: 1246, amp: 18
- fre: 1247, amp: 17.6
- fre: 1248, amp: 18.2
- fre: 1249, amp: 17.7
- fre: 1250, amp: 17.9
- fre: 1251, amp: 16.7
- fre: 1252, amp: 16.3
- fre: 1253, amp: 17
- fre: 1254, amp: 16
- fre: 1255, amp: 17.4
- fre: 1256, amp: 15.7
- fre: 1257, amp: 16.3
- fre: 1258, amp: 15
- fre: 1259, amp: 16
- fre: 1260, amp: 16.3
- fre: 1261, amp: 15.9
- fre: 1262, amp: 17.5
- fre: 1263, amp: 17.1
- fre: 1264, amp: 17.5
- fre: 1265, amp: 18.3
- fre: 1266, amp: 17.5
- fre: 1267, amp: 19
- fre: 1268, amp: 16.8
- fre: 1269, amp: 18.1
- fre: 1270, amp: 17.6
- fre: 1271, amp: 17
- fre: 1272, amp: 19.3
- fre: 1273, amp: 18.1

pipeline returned 0.3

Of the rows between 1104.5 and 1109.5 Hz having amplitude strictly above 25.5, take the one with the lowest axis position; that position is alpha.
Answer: 1105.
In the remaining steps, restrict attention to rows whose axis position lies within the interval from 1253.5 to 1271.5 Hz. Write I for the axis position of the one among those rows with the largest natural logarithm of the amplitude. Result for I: 1267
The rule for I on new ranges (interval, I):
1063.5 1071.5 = 1069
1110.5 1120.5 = 1116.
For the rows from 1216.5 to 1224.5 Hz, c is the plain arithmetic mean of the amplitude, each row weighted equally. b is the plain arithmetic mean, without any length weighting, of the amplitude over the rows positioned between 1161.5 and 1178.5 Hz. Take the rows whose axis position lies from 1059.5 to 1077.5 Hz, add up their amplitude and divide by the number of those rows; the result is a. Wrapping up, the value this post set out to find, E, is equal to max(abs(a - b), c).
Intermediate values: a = 21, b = 27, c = 16.0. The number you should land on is 16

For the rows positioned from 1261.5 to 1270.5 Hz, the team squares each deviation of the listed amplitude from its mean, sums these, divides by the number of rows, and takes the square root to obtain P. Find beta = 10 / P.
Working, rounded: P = 0.62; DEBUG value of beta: 16.0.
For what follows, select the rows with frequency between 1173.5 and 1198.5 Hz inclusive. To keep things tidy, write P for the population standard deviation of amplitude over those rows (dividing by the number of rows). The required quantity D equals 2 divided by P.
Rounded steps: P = 3.0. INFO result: 0.7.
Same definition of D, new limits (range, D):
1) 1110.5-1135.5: 1.5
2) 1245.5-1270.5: 2.1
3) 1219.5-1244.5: 2.3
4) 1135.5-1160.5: 1.3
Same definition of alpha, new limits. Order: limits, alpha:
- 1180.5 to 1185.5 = 1181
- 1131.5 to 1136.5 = 1136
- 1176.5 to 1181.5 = 1177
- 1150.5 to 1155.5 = 1151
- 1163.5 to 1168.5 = 1164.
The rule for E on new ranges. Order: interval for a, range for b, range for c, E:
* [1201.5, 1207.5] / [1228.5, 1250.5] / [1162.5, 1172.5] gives 26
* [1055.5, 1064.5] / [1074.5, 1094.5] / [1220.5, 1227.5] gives 16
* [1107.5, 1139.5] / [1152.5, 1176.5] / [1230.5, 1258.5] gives 17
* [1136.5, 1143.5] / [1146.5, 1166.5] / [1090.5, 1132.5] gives 25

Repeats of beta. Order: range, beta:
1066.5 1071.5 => 11.9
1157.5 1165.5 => 14.9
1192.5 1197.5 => 16.8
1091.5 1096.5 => 9.7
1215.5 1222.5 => 21.0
